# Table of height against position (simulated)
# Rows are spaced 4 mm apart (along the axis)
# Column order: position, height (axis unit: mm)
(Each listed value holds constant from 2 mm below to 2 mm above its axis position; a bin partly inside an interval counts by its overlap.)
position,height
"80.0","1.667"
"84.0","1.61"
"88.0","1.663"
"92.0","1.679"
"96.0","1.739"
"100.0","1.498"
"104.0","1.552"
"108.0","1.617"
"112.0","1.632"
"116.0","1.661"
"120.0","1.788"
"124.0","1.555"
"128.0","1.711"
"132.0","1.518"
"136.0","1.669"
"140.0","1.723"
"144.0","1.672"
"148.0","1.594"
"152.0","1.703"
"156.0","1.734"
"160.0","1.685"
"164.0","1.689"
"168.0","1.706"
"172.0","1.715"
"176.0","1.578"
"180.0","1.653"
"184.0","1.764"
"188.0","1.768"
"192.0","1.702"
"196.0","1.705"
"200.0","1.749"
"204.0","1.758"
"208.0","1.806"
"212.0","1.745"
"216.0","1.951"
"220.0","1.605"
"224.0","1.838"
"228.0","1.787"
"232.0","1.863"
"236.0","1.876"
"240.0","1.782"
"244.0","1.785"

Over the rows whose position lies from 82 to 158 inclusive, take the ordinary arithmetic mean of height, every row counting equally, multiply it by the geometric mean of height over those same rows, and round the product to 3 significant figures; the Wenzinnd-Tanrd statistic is 2.71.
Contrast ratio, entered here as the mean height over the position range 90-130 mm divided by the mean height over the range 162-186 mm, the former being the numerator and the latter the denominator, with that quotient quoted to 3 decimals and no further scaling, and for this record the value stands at 0.976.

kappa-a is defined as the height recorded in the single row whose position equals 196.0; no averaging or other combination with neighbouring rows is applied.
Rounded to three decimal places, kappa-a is 1.705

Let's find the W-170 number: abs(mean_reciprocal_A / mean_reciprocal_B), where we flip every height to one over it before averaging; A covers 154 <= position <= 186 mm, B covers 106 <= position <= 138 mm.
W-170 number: 0.971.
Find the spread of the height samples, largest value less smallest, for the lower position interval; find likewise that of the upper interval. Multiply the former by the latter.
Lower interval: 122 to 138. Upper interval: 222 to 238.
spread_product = 0.017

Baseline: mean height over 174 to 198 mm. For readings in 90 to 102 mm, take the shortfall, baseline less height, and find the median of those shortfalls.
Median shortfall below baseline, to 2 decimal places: 0.02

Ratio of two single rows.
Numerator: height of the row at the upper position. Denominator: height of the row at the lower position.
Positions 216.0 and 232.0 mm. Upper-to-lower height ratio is 0.95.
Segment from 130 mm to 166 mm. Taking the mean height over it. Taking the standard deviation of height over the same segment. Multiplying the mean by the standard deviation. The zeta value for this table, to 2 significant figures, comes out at 0.11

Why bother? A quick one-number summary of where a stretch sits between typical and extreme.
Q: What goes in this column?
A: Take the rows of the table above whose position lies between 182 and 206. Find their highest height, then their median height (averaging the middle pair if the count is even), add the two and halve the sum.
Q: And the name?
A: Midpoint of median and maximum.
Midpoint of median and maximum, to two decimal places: 1.76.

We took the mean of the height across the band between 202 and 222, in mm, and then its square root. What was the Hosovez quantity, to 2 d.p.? 1.33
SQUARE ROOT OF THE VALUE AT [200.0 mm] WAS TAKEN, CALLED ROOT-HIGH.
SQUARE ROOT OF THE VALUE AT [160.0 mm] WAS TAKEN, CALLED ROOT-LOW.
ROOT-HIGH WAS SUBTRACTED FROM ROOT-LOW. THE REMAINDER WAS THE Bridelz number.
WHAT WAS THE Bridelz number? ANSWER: -0.02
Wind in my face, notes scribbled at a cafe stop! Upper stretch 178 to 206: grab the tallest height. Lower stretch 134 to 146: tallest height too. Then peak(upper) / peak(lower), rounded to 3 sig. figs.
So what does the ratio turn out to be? 1.03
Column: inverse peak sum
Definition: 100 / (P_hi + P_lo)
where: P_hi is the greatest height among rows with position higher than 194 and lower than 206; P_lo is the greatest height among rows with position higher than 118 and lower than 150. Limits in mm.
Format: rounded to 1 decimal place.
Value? 28.2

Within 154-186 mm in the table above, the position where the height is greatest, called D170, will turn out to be 184.0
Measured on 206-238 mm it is 216.0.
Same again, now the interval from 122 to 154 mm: 140.0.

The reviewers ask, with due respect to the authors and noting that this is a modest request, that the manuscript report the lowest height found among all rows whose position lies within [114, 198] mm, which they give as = 1.518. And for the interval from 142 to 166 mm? 1.594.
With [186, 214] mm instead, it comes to 1.702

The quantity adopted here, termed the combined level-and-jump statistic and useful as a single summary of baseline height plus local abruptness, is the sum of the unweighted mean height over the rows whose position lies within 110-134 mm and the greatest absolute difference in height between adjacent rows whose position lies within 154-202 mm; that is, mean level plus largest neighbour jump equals 1.78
